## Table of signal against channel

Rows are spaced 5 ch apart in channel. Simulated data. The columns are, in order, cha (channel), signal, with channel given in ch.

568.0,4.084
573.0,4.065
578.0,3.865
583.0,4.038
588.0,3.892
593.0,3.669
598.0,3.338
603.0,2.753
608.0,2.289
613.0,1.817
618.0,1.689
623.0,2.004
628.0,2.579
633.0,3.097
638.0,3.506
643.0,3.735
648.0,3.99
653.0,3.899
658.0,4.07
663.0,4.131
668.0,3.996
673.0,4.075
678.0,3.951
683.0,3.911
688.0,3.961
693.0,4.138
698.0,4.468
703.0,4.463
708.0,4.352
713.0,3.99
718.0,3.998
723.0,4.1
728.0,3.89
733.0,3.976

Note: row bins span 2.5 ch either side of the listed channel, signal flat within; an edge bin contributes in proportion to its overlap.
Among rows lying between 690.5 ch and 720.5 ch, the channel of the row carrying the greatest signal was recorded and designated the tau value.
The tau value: 698.0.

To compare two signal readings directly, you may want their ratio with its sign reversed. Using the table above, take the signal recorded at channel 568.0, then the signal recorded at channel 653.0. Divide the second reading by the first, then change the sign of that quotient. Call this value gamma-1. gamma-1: -0.95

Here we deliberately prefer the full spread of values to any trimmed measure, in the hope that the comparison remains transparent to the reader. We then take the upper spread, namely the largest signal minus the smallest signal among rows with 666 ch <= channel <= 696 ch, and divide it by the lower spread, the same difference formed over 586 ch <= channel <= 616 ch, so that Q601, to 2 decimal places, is 0.11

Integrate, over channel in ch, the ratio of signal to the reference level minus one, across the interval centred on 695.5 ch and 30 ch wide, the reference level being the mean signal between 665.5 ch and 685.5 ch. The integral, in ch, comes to 2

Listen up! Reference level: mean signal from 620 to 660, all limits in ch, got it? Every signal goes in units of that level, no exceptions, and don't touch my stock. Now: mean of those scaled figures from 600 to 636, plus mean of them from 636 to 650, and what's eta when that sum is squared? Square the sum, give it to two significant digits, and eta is 3.3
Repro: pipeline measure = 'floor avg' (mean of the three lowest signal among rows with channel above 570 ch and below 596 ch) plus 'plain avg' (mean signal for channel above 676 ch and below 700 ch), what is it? 7.9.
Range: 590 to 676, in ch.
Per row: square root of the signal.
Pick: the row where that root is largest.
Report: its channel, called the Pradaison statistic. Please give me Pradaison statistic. 663.0 ch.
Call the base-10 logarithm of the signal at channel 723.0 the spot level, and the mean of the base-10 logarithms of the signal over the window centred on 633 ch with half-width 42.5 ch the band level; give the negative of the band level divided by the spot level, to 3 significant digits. -0.799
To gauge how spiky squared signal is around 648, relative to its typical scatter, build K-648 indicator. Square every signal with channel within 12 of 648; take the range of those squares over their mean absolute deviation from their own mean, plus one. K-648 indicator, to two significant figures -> 4.2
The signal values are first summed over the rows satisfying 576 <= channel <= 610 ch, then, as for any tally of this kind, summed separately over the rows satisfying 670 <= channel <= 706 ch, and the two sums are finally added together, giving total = 52.8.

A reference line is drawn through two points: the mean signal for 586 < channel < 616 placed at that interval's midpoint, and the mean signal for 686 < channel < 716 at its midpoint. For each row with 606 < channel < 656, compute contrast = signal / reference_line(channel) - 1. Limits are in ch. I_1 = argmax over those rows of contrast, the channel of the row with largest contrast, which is 648.0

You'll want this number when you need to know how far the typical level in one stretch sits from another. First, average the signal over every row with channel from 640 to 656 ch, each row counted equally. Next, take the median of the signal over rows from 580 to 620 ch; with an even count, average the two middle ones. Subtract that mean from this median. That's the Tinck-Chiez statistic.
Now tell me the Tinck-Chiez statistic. -0.8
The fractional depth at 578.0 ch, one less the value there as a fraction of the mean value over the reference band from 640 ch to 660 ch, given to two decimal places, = 0.01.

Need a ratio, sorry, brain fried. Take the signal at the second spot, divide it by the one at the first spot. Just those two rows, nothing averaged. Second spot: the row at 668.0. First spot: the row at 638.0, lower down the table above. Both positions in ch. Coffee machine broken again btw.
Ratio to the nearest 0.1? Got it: 1.1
